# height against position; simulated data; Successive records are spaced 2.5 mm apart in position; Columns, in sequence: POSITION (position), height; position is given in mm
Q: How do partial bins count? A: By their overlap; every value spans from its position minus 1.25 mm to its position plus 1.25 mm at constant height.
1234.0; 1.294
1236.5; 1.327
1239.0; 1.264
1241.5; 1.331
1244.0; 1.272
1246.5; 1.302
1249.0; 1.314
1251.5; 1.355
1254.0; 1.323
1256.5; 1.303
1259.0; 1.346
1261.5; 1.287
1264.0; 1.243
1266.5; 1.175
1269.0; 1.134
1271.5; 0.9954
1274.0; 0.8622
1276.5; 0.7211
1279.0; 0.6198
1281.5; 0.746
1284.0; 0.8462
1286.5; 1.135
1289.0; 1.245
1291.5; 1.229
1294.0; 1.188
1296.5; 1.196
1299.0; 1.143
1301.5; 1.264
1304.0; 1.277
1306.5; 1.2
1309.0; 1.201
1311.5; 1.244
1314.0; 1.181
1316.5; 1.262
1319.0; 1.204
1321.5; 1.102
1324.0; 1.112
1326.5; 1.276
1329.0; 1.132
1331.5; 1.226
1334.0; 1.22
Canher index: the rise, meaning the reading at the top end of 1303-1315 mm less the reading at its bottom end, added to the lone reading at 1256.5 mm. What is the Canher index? 1.2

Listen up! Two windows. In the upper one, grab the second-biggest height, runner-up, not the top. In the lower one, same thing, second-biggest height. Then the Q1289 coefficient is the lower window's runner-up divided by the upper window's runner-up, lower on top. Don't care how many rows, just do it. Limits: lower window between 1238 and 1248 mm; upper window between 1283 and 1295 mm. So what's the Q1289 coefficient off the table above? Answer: 1.06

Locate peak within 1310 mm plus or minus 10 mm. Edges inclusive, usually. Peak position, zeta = 1304.0 mm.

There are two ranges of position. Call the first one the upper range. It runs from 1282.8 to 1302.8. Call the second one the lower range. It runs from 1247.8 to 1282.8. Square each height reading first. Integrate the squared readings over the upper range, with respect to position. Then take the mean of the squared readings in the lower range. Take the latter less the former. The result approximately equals -26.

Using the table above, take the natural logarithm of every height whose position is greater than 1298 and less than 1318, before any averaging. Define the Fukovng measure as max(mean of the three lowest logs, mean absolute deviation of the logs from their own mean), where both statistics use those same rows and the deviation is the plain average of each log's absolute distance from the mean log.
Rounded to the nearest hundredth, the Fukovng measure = 0.16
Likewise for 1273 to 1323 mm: 0.18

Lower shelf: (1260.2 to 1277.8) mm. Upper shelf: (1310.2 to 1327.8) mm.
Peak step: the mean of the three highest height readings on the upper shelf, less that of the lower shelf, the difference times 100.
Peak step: 3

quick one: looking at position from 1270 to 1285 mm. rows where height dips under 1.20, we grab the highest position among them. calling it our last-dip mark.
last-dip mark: 1284.0 mm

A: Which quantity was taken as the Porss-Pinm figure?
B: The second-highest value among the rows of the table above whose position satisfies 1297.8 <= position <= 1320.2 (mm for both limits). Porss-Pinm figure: 1.264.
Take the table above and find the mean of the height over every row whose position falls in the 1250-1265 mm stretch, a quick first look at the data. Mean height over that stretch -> 1.31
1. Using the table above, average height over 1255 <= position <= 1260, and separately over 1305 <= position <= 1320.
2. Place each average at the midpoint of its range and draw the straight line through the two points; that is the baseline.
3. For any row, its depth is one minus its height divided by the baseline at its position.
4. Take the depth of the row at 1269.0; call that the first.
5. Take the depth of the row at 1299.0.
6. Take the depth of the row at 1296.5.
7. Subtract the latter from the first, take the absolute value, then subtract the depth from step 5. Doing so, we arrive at 0.0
